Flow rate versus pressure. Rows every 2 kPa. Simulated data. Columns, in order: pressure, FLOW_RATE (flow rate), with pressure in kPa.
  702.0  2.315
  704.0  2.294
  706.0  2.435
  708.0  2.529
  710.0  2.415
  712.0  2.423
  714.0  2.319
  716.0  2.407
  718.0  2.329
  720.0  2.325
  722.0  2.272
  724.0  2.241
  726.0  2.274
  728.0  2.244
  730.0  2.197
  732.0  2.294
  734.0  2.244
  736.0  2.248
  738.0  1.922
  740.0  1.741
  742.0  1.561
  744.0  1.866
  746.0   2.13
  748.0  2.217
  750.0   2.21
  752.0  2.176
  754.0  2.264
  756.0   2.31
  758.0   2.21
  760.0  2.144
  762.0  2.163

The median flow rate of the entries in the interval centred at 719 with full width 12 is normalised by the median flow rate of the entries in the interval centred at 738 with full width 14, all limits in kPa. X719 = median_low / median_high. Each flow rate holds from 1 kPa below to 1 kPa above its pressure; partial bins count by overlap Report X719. 1.21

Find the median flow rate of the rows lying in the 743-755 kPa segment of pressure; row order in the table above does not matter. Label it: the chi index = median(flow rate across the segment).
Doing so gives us 2.19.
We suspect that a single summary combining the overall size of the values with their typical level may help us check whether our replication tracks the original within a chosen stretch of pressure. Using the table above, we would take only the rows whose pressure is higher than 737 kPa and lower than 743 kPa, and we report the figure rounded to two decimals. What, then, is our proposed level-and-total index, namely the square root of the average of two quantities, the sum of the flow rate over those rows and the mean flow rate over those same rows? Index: 1.87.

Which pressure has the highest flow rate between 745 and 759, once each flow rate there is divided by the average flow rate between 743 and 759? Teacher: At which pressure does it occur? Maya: 756.0 kPa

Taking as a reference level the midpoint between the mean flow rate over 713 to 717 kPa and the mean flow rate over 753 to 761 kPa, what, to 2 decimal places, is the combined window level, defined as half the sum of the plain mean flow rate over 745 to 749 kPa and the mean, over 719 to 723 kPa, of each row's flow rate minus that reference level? 1.09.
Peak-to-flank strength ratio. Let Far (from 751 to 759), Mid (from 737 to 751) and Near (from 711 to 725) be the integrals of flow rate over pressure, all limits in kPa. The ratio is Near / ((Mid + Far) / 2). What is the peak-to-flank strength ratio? 1.4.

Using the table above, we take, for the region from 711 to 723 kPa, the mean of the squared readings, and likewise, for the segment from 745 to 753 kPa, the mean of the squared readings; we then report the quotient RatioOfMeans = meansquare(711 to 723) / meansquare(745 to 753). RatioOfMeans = 1.2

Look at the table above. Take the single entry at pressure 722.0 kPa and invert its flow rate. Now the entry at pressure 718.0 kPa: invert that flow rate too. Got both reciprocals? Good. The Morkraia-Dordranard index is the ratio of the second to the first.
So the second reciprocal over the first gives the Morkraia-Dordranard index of 0.98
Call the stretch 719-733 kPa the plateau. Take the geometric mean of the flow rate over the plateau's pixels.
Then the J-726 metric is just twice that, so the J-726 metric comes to 4.5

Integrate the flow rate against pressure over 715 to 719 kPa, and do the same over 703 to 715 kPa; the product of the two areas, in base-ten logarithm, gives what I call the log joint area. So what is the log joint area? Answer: 2.44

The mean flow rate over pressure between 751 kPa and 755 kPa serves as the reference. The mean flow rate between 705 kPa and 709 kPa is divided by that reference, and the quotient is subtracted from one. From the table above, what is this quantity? -0.12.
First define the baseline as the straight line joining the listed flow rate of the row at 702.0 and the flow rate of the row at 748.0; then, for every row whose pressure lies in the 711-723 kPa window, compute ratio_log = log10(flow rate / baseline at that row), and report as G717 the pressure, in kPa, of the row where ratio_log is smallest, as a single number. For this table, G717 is 722.0 kPa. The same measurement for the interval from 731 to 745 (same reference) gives 742.0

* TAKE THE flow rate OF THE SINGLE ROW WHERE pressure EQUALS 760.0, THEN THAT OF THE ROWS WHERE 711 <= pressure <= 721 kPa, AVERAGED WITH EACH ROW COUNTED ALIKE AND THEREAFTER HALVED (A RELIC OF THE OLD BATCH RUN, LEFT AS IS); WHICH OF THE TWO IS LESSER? 1.18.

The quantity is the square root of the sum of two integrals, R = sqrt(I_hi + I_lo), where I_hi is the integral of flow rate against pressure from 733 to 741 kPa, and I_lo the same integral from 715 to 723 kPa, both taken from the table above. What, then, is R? 5.9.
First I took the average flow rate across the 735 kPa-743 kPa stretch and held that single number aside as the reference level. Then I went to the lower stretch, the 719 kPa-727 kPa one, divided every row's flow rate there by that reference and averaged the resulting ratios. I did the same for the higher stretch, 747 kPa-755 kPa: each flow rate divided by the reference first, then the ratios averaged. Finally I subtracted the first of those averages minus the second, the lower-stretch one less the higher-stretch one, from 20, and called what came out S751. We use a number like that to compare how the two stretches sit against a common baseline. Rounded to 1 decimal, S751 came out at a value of 20.0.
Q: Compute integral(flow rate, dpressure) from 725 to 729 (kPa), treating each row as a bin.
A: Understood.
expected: 9.0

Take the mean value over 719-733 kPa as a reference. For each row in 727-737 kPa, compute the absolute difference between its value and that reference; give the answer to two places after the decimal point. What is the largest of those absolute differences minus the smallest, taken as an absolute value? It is 0.05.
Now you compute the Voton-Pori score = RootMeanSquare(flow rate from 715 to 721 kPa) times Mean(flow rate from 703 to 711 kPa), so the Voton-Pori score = 5.7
